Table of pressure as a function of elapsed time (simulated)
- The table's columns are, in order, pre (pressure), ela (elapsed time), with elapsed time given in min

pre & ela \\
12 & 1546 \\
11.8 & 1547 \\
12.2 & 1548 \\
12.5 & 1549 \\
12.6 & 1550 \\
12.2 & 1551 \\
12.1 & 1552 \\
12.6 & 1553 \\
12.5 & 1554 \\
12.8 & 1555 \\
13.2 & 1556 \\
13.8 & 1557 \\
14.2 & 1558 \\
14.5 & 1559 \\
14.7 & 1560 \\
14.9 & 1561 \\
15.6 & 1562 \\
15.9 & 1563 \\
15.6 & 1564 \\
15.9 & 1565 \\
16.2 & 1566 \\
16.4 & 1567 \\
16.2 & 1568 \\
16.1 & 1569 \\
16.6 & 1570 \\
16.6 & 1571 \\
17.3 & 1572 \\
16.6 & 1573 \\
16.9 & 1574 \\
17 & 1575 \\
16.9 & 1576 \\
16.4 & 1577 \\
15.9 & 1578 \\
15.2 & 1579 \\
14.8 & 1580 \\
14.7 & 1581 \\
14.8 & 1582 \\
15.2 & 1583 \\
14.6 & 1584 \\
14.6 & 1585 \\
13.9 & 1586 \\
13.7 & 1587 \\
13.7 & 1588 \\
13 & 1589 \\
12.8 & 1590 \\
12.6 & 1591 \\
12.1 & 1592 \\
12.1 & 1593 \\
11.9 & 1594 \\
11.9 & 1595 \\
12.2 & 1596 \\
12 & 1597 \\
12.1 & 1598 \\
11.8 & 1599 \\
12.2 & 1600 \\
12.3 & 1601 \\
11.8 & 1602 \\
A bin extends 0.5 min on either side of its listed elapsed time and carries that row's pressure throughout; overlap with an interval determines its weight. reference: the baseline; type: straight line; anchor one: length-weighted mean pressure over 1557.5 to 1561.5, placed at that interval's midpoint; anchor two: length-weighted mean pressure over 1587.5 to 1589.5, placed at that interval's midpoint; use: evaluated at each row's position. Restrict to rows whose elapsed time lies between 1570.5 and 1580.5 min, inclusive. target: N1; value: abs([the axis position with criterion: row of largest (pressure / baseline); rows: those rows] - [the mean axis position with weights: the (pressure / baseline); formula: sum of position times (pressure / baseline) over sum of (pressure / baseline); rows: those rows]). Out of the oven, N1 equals 3.4 min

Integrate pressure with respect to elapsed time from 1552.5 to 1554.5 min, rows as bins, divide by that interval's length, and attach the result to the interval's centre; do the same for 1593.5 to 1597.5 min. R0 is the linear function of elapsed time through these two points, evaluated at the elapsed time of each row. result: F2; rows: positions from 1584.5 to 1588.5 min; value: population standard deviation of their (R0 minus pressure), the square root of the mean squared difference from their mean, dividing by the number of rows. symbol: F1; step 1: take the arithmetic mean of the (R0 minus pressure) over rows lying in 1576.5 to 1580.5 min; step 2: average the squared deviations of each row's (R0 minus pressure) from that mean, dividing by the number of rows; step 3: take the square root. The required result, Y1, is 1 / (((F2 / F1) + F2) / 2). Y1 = 2.1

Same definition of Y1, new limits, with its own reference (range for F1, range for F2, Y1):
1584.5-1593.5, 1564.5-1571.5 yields 3.3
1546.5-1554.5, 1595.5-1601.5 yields 2.6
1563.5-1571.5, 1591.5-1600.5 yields 3.7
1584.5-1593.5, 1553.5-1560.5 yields 1.1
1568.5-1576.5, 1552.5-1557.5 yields 1.1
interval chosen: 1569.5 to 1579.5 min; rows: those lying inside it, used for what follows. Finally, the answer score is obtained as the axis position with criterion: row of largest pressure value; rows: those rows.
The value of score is 1572 min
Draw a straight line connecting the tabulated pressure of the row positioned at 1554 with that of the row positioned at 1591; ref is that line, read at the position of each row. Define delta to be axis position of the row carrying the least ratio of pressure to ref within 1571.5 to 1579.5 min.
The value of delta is 1579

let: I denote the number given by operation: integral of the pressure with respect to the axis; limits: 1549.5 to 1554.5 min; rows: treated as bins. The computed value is 62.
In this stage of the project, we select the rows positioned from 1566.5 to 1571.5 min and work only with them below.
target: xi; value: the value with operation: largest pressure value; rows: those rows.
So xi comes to 16.6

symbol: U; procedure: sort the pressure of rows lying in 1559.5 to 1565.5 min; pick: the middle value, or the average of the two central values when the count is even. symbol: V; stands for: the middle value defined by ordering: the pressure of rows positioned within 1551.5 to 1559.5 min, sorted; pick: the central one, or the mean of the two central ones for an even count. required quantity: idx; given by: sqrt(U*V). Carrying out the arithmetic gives 14.2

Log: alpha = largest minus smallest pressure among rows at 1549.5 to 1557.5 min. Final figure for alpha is 1.70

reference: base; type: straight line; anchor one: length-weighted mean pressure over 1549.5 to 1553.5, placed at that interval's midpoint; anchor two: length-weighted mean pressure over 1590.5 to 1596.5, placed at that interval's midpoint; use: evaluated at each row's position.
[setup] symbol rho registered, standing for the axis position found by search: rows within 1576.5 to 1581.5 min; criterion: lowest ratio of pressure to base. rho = 1581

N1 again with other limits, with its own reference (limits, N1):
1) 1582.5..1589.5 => 2.9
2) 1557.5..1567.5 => 4.3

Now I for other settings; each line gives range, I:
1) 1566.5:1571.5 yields 82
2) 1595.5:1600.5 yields 60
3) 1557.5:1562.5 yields 74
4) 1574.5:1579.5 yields 81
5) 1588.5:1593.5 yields 63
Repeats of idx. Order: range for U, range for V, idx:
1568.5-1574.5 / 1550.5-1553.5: 14.2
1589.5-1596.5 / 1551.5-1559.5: 12.5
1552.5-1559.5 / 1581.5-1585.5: 13.9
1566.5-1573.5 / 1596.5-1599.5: 14.1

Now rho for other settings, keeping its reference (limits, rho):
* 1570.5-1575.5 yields 1571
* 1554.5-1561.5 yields 1555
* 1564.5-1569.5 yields 1565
